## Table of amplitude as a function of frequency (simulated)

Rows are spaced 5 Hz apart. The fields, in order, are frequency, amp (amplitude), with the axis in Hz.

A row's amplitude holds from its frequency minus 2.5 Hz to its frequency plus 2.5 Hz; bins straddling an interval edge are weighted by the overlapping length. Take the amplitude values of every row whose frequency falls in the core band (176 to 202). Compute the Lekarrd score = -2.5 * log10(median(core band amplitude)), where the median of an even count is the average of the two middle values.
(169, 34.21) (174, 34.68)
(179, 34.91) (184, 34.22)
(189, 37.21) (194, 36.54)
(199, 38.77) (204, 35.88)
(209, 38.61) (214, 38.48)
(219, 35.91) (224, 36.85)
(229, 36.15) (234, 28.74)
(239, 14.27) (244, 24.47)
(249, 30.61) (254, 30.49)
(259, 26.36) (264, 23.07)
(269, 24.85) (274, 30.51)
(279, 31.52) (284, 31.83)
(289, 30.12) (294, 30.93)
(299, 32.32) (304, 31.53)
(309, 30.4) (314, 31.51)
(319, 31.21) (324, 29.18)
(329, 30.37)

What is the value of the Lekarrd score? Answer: -3.91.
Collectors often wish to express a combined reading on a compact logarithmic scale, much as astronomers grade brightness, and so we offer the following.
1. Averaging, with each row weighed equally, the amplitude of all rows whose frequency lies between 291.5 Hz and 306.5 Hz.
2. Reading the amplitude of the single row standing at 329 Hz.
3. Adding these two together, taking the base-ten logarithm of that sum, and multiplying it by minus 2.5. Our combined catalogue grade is -4.48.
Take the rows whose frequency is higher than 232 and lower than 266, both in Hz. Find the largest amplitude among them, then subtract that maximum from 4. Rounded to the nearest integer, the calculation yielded -27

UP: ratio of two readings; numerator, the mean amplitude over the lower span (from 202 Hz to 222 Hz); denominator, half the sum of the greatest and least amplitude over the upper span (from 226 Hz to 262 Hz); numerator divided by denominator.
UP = 1.48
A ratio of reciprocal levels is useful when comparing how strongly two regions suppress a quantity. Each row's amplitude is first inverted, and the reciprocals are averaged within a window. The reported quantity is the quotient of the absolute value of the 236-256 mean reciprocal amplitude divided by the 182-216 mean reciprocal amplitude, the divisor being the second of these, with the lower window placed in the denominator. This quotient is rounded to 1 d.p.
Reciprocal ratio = 1.6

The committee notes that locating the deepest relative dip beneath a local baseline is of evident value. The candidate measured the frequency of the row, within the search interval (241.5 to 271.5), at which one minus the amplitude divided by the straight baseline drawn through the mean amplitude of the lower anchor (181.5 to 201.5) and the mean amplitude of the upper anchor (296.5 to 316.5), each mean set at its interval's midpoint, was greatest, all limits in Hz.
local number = 264 Hz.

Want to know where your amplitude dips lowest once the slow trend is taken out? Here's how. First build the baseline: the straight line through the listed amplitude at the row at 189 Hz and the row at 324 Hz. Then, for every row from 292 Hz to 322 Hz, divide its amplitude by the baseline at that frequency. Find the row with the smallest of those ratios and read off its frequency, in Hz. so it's 294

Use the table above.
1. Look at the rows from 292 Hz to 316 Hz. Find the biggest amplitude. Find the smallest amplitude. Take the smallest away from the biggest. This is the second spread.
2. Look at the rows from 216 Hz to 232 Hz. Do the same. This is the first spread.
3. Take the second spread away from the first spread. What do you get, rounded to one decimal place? -1.0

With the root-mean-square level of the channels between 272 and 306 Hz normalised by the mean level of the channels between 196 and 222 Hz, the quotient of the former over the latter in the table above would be 0.83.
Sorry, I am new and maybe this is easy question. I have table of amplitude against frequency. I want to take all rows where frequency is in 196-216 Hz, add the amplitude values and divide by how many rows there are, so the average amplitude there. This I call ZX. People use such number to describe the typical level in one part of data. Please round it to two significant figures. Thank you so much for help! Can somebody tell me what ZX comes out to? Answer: 38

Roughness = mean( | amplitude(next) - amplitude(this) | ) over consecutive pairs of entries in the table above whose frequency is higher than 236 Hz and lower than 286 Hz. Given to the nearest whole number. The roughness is 4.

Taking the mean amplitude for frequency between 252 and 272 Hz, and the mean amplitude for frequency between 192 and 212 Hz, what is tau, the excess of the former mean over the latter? -11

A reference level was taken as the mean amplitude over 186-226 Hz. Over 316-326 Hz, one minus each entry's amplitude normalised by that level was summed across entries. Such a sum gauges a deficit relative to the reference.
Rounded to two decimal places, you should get 0.38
